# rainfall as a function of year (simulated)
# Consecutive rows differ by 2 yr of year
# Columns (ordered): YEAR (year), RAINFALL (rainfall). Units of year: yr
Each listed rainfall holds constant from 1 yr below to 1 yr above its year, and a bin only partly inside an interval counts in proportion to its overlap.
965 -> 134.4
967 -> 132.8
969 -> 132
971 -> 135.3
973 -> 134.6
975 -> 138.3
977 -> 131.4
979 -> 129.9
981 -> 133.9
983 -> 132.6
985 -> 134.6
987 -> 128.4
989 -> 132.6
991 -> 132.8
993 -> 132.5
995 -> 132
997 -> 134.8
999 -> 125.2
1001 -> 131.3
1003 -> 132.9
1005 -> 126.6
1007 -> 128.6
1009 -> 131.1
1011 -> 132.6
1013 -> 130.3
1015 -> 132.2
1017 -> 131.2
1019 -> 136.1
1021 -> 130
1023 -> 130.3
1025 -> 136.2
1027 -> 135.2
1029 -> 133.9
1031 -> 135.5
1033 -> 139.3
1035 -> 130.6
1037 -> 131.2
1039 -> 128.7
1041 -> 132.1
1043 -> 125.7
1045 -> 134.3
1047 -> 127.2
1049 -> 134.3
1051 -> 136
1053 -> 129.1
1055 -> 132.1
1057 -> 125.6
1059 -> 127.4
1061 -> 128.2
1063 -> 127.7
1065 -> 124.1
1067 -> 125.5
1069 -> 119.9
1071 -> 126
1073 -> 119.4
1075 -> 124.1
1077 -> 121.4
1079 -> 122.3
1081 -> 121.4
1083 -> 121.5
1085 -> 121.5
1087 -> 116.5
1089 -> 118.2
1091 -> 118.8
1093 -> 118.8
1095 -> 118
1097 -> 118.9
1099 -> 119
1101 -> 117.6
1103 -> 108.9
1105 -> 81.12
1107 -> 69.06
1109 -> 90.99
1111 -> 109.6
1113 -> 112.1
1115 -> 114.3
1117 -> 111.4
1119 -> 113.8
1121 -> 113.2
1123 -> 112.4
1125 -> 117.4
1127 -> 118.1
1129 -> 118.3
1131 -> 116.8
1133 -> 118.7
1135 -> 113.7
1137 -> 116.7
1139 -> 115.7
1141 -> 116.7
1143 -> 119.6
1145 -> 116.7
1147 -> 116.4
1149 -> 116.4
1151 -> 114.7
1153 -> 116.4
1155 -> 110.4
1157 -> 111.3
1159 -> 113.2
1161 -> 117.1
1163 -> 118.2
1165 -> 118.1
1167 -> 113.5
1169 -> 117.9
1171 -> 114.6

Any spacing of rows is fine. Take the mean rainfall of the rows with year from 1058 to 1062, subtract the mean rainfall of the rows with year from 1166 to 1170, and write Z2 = 12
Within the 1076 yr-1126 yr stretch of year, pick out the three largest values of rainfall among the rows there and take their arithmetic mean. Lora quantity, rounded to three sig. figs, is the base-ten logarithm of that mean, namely 2.09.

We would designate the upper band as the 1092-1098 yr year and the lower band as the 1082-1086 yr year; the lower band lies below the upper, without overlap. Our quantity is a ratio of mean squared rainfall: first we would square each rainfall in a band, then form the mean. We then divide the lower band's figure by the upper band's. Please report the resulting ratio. 1.05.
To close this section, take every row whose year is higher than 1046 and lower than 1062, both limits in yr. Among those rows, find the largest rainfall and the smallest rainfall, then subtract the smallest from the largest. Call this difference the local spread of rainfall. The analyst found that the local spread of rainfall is 10.4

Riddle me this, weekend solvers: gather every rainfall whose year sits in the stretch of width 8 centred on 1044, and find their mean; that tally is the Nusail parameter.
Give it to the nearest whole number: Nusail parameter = 130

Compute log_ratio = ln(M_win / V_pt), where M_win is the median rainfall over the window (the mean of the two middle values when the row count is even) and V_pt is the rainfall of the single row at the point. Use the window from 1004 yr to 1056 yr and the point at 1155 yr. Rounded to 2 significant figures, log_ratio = 0.18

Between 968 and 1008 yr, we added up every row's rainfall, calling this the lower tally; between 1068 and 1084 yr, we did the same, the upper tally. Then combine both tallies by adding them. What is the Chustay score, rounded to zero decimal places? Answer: 3616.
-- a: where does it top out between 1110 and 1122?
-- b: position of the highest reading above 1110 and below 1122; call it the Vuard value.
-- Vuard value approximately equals 1115 yr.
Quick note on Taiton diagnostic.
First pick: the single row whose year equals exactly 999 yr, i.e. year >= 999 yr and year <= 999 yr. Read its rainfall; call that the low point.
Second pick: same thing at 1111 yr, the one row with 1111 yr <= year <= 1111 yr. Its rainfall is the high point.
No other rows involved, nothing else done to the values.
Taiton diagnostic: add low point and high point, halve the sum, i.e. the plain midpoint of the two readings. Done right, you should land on 117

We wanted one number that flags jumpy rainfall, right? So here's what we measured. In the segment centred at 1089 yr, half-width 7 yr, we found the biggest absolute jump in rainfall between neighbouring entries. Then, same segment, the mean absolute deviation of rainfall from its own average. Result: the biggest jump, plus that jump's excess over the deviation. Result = 8.6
